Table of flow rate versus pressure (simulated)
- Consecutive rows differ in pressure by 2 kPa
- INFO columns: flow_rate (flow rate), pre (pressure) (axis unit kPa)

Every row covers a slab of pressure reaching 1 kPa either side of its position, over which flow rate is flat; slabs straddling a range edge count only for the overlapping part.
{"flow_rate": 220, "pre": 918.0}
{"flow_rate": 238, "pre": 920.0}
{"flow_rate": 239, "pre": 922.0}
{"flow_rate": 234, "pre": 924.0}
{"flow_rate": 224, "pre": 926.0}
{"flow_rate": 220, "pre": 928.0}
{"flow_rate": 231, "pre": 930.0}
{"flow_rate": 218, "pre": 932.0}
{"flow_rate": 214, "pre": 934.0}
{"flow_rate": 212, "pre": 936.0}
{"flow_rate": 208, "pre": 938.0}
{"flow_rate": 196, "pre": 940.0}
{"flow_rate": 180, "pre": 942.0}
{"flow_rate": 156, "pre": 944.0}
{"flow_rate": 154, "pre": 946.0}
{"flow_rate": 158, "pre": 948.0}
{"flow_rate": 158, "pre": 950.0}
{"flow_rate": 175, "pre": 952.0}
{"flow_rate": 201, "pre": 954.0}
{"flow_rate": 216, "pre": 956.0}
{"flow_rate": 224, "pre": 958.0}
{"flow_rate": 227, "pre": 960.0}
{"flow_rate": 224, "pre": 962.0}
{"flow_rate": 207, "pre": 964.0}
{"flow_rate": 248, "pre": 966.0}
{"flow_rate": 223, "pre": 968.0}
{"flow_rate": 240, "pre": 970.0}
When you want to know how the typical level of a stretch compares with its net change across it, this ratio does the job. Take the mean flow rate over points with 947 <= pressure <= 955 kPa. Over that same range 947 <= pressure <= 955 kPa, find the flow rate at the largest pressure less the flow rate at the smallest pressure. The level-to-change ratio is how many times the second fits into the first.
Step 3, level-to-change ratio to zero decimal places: 4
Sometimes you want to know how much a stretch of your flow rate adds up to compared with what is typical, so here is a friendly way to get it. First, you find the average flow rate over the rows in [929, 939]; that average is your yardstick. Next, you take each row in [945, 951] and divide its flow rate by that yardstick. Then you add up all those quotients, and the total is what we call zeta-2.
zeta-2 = 2.17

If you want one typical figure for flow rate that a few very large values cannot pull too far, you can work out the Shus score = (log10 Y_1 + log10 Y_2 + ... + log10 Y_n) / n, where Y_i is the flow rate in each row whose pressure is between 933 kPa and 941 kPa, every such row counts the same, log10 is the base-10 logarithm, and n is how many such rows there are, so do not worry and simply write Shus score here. 2.32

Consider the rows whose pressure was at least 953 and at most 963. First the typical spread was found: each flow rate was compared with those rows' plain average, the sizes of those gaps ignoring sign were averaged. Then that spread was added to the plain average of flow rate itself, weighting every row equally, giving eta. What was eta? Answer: 226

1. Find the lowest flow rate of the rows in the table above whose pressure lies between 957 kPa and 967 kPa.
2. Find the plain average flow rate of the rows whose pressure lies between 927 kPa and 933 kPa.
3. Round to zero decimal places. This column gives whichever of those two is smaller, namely 207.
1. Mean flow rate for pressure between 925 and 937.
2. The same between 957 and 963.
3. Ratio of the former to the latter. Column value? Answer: 0.98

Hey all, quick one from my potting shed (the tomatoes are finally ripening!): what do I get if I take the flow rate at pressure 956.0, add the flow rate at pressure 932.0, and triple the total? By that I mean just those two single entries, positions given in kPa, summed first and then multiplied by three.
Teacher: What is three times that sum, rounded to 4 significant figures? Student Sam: 1302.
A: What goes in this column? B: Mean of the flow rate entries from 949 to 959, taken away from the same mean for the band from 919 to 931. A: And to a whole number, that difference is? 36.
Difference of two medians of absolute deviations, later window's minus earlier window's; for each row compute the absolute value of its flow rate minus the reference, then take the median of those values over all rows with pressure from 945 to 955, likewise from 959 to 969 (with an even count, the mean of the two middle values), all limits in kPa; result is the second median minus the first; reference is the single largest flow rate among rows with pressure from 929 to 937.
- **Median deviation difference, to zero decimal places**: -65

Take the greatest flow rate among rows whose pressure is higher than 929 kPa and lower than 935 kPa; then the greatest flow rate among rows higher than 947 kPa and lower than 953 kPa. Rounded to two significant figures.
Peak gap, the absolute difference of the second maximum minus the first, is 56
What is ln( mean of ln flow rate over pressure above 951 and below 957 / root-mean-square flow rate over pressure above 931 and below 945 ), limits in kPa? -3.63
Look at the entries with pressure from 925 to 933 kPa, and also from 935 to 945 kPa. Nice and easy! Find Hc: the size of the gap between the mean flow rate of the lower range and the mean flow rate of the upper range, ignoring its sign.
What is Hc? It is 33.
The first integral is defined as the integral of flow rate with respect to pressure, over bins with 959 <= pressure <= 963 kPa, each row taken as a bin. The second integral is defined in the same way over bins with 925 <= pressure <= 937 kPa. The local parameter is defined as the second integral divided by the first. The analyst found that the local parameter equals 2.9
